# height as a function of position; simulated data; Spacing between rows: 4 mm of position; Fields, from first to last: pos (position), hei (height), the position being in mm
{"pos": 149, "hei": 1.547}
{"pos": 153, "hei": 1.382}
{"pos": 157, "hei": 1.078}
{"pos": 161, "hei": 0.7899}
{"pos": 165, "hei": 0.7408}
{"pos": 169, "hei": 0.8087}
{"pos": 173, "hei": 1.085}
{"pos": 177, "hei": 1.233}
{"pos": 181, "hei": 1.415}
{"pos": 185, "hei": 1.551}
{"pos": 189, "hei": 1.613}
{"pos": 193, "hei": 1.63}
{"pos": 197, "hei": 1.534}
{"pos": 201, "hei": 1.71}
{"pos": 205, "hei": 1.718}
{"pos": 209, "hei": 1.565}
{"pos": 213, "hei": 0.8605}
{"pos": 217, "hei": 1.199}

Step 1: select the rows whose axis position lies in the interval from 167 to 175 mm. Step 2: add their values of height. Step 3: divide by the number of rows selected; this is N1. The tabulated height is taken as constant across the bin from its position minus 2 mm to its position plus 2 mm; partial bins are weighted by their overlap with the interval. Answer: 0.95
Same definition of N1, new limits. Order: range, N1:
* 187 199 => 1.59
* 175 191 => 1.45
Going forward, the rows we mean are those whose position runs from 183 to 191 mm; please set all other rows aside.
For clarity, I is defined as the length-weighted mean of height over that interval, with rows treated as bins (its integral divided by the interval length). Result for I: 1.6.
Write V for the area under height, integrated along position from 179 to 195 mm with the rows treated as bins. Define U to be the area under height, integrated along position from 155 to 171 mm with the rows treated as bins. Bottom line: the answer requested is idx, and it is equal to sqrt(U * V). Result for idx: 18.4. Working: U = 13.7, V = 24.8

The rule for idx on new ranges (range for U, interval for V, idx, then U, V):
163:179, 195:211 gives 20.1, 15.5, 26.1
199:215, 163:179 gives 19.0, 23.4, 15.5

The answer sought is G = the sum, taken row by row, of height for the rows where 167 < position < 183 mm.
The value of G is 4.5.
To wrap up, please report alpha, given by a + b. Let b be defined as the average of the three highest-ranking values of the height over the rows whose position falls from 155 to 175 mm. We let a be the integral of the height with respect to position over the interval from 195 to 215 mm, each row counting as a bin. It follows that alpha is 31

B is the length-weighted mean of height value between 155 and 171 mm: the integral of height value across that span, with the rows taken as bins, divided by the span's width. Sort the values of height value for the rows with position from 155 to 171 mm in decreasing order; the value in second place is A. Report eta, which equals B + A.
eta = 1.7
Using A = 0.8087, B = 0.85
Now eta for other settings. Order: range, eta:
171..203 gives 3.1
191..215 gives 3.2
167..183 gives 2.4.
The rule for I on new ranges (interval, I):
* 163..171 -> 0.8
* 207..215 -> 1.2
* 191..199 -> 1.6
